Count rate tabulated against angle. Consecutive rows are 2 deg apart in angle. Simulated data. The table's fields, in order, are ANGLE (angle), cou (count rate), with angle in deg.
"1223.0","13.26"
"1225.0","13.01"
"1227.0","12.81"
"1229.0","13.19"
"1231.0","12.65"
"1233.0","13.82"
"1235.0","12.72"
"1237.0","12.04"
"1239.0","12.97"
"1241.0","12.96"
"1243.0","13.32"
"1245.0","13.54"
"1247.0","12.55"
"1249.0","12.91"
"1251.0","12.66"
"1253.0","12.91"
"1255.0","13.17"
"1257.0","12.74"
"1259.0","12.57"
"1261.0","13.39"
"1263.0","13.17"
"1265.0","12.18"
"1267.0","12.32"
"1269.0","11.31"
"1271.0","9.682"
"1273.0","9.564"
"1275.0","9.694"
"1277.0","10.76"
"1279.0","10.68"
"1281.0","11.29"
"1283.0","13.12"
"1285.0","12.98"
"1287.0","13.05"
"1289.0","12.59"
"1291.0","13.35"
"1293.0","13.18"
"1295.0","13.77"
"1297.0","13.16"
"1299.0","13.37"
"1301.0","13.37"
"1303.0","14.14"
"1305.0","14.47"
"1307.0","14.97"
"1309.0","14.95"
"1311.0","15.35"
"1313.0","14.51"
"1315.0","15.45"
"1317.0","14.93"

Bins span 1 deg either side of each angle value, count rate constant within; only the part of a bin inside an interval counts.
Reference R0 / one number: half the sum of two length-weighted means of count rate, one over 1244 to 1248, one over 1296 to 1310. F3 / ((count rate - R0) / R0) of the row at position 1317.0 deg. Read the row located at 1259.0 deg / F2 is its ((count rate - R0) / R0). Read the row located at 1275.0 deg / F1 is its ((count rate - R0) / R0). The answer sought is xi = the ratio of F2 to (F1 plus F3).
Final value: 0.4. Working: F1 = -0.285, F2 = -0.07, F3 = 0.10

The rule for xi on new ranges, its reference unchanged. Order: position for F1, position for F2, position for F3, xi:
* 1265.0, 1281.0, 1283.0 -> 1.3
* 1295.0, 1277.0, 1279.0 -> 1.1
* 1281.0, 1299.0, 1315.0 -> 0.5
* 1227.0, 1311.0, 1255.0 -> -1.6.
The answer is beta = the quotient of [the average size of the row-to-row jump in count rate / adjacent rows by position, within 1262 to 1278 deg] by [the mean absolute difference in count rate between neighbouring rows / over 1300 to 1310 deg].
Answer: 1.8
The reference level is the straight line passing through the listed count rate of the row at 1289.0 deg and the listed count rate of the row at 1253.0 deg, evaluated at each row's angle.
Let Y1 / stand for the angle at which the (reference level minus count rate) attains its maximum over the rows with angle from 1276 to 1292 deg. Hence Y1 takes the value 1279.0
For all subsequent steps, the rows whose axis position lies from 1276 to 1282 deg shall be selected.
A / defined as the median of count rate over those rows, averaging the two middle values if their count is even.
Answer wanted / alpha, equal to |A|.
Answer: 10.8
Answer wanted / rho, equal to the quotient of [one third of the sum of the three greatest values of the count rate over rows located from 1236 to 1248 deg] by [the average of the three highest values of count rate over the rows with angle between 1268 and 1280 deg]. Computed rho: 1.22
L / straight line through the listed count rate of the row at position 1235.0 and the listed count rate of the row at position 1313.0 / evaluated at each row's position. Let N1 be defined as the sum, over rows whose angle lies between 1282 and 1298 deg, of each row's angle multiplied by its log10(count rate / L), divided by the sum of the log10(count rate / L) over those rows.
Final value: 1289.7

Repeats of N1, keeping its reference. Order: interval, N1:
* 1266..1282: 1274.4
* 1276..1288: 1280.2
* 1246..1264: 1254.3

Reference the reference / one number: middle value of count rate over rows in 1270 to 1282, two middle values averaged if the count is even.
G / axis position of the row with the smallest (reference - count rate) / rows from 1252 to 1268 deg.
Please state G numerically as 1261.0 deg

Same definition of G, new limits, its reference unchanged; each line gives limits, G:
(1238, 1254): 1245.0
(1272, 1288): 1283.0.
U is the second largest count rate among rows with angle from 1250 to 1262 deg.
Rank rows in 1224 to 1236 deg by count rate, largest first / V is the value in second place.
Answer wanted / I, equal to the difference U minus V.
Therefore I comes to -0.02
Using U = 13.17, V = 13.19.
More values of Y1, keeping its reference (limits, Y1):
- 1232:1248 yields 1237.0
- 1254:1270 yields 1269.0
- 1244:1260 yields 1247.0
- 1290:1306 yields 1293.0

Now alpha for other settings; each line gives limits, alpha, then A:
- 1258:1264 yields 13.2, 13.2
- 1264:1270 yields 12.2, 12.2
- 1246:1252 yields 12.7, 12.7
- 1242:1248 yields 13.3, 13.3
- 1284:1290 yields 13.0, 13.0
